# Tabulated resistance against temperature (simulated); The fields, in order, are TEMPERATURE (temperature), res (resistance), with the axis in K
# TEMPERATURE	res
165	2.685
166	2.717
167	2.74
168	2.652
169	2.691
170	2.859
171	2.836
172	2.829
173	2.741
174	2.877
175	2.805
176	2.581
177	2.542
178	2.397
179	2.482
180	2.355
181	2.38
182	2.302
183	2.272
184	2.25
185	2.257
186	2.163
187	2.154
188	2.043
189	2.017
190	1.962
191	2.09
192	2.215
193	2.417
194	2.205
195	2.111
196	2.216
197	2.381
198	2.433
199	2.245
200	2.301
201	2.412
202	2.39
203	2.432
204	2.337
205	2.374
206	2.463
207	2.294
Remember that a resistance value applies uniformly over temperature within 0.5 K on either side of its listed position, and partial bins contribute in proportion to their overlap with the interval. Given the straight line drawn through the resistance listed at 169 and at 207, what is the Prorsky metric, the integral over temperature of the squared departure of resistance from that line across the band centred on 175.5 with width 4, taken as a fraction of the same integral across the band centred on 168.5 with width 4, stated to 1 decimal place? 2.7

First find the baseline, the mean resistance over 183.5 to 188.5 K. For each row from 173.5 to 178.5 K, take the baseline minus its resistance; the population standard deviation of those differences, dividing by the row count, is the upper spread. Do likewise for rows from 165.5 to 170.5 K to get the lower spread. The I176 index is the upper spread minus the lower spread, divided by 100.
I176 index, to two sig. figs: 0.0011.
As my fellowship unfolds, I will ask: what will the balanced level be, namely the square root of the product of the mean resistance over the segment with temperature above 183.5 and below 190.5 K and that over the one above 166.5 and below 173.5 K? 2.42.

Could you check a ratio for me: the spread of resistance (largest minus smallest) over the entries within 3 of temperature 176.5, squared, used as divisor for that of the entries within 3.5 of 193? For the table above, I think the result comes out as 2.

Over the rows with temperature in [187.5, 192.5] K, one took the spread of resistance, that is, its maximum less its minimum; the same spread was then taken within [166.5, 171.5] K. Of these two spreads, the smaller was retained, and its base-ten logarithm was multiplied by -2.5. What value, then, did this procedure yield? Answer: 1.7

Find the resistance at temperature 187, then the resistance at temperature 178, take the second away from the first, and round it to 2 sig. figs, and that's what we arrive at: -0.24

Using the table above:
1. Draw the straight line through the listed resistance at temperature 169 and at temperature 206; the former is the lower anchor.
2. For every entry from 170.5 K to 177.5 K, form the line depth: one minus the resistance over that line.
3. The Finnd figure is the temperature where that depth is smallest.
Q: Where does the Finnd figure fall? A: 174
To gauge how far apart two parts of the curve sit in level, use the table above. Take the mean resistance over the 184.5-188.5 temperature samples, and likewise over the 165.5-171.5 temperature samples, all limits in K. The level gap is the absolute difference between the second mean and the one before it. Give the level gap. 0.59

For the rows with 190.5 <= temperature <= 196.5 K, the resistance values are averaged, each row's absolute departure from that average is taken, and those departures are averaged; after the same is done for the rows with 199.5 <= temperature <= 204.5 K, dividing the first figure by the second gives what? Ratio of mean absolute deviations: 1.66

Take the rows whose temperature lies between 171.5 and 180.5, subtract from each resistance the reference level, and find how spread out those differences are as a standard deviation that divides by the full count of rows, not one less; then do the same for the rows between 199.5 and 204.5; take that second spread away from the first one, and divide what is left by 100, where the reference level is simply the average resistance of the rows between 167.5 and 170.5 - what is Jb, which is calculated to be 0.0014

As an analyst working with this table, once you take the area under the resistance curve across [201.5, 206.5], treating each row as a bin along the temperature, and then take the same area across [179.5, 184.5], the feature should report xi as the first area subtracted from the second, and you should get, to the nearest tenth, -0.4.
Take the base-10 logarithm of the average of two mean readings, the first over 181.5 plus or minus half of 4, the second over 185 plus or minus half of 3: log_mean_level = 0.36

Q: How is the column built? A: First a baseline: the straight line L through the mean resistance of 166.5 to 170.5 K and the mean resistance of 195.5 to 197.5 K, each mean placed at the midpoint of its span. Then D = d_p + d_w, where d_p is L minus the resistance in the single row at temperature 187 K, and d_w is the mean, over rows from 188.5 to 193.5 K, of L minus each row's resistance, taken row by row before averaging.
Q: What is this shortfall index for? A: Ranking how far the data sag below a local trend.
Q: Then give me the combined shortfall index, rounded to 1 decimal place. 0.5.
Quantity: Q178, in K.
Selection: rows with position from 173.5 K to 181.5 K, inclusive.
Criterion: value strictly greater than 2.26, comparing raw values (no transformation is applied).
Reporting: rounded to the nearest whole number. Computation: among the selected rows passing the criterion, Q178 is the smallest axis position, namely 174 K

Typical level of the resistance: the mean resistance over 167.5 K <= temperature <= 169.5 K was 2.67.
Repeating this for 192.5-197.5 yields 2.27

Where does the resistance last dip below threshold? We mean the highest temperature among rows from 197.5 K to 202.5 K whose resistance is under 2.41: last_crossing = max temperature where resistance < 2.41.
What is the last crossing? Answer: 202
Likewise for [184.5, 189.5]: 189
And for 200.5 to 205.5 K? 205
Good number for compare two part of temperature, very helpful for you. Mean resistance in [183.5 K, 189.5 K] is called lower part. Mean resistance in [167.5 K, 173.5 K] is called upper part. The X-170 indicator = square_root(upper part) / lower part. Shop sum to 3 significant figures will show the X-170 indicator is 0.775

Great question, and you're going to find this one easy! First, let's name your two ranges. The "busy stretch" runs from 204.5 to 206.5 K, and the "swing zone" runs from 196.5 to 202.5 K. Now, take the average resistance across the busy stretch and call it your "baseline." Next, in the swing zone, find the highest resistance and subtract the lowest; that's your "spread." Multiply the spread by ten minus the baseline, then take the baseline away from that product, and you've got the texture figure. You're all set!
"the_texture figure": -0.99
